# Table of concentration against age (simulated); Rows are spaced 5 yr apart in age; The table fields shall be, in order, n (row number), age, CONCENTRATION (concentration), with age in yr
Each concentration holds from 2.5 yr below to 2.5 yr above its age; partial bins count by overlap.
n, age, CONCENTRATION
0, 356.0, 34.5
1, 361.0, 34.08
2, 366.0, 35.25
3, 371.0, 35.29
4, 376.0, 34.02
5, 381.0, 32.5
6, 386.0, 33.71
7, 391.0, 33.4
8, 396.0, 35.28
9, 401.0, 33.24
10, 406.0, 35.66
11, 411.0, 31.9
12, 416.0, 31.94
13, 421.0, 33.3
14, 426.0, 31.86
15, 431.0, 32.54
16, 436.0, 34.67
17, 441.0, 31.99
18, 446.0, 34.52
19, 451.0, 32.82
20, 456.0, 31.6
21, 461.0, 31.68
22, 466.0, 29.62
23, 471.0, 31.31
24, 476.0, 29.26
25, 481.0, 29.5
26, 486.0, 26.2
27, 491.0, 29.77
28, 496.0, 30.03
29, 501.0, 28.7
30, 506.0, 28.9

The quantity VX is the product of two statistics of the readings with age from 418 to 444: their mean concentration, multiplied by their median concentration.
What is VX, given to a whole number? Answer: 1070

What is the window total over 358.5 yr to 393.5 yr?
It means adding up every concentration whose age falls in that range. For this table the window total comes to 238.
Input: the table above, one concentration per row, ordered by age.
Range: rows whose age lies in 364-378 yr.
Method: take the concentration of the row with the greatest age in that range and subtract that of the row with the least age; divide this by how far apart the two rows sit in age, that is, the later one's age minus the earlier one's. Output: -0.12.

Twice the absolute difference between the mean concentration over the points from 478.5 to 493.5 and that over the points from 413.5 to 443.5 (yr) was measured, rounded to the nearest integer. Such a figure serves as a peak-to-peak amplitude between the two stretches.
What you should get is 8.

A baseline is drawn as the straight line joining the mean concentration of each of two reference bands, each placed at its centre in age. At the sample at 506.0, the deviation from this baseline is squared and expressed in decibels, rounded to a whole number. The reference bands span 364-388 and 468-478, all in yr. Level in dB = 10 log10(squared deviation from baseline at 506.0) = -20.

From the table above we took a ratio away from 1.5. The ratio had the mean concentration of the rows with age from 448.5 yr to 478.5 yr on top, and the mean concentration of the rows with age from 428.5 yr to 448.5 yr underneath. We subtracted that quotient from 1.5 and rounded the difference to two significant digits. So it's 0.57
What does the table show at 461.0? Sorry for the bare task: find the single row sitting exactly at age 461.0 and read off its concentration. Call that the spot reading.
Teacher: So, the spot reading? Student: 31.68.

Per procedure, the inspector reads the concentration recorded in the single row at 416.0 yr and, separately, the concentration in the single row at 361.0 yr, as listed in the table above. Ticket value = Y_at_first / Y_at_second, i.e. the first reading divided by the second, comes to 0.94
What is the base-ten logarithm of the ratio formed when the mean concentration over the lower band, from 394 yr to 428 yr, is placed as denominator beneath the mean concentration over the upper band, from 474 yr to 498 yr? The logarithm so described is -0.061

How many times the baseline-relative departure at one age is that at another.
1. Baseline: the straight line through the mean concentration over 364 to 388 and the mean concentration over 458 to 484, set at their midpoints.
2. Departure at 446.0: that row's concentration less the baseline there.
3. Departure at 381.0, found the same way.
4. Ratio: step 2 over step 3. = -2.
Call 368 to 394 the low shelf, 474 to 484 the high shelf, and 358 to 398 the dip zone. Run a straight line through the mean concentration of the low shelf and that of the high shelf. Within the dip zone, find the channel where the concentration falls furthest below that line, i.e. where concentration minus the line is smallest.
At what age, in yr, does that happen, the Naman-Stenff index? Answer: 381.0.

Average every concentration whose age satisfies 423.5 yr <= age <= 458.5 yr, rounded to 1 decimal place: 32.9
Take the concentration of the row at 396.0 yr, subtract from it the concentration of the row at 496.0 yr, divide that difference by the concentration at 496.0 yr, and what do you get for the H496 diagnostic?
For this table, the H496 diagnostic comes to 0.17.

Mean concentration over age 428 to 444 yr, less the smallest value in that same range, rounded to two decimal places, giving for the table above 1.08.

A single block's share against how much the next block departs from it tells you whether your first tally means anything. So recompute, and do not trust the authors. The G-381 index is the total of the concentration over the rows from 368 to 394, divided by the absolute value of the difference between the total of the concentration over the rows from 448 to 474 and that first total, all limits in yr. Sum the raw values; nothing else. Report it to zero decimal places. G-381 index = 14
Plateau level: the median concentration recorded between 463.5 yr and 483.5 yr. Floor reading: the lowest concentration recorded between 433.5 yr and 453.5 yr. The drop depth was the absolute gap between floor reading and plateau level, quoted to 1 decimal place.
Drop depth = 2.4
